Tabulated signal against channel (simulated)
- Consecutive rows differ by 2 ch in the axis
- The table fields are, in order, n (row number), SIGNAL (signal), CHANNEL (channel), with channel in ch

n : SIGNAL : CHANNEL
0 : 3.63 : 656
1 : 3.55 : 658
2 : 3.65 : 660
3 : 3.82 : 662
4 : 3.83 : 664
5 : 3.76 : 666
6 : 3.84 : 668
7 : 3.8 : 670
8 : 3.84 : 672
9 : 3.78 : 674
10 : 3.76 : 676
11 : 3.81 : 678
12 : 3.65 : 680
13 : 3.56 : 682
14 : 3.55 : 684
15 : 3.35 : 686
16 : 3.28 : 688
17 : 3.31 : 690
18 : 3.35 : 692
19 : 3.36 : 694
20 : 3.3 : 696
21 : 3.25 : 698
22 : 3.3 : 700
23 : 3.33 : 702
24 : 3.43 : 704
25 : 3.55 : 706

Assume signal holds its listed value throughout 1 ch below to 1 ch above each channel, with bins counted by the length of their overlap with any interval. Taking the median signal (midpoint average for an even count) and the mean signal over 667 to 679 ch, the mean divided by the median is 1.00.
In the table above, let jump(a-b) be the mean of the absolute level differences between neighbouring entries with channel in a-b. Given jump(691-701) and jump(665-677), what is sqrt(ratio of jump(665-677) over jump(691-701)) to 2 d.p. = 1.06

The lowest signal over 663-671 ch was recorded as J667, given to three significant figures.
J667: 3.76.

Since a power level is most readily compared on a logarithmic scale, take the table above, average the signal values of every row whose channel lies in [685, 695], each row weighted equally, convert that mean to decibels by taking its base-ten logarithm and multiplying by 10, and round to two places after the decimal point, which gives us 5.22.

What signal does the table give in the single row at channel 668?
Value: 3.84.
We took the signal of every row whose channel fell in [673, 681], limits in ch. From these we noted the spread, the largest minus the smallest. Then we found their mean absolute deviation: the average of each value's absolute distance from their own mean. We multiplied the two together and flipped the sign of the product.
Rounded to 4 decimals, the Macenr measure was -0.0080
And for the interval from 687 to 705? -0.0071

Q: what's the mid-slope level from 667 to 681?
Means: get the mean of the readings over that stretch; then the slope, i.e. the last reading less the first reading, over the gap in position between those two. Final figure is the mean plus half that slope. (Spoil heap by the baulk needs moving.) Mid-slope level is 3.8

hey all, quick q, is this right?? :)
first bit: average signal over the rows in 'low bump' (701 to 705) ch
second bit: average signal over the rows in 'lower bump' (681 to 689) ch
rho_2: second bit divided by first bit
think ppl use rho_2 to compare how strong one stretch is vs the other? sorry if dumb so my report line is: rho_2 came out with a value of 1.02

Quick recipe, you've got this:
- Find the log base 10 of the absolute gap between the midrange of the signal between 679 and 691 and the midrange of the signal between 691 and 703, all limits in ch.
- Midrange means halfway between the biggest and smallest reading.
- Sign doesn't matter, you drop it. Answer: -0.8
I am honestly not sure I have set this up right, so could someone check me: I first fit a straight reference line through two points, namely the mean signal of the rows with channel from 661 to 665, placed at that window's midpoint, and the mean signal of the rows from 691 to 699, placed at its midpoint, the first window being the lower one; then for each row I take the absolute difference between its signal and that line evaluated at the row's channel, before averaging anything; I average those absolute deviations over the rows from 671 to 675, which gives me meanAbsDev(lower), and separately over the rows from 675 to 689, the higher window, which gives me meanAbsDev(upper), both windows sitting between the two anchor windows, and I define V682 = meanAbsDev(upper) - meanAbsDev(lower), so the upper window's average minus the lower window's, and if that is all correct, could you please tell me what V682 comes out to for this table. -0.03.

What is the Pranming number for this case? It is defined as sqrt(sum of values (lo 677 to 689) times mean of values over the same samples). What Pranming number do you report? 8.7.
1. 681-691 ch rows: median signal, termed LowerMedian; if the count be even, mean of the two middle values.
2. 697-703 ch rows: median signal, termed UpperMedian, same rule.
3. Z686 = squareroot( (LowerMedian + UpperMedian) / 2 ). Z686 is 1.82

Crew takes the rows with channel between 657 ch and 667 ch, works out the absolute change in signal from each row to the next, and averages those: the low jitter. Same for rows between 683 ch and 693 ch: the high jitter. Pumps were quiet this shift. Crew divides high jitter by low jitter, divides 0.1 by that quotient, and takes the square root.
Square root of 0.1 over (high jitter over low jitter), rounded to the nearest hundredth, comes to 0.32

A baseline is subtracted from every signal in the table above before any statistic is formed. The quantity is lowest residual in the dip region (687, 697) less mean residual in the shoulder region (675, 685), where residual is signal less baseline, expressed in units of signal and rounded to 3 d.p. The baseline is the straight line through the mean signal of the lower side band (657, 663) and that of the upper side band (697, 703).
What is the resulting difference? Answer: -0.310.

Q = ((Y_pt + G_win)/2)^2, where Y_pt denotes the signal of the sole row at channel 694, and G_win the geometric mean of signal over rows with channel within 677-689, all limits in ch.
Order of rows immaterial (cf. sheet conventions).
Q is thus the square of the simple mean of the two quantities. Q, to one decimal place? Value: 11.9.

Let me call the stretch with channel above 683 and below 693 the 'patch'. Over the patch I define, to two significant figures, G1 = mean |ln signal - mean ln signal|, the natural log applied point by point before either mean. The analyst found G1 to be 0.021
